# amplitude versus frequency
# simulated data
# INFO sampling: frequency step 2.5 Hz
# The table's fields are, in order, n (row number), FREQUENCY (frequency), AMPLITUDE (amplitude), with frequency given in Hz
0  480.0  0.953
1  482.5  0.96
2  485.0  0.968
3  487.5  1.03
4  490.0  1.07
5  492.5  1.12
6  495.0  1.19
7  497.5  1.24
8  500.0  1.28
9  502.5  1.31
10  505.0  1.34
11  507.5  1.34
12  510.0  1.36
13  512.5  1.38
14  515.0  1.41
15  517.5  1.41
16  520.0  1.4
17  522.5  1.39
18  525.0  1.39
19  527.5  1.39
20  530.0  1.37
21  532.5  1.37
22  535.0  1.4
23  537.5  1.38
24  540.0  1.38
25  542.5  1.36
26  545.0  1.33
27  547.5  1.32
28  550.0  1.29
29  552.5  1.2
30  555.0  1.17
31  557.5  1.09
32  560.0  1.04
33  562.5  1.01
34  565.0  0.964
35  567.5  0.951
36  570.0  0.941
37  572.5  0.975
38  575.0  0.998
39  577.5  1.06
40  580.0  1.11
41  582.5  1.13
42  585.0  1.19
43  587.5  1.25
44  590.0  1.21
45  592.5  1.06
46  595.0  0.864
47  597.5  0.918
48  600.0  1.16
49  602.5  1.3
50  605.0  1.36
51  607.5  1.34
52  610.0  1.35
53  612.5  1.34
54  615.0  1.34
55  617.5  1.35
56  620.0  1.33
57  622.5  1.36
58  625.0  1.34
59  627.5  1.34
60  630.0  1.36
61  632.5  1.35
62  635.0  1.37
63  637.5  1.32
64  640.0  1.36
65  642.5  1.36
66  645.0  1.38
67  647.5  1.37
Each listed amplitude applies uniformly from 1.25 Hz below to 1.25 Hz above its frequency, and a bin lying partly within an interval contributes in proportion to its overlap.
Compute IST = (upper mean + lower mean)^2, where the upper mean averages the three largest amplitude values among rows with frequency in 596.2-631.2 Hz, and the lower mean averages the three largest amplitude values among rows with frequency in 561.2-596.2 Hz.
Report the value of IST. 6.6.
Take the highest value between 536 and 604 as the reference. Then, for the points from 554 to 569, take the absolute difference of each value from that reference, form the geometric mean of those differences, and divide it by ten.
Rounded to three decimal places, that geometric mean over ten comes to 0.033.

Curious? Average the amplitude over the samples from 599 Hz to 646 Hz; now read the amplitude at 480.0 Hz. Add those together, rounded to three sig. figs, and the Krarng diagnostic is 2.29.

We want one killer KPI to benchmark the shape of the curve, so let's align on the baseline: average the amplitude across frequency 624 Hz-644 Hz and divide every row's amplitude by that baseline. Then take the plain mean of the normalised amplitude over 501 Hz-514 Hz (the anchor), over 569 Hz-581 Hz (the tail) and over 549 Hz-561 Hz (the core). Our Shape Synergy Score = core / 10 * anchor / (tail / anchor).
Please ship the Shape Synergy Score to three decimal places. 0.113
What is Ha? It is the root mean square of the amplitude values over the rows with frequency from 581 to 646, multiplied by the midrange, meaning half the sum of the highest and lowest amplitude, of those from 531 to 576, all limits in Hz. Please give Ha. 1.50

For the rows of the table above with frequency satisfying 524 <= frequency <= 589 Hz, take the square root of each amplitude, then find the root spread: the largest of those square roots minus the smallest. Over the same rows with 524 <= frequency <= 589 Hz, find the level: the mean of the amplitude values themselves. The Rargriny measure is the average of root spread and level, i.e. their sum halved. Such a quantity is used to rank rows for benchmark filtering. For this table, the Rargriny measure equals 0.704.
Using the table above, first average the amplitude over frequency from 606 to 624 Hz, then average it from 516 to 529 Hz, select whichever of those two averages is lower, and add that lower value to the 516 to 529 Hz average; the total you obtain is 2.74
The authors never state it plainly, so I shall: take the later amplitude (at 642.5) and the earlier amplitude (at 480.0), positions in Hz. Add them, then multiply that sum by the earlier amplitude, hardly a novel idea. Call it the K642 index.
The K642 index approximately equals 2.2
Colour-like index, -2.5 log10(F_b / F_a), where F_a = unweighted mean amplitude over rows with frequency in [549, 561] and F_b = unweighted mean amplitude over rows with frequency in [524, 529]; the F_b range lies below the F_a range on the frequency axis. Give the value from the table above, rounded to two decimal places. -0.20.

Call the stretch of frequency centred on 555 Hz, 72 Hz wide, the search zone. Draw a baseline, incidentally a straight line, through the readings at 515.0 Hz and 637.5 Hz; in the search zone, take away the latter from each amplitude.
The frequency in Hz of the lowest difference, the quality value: 570.0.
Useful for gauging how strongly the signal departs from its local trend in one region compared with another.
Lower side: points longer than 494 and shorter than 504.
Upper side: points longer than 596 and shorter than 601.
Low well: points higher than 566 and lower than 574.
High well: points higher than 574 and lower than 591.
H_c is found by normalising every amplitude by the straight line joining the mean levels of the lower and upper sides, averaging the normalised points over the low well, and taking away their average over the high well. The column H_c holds -0.19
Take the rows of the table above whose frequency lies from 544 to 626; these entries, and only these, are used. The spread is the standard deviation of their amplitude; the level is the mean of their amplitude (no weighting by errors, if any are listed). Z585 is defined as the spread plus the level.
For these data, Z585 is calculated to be 1.33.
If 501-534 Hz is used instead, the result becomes 1.40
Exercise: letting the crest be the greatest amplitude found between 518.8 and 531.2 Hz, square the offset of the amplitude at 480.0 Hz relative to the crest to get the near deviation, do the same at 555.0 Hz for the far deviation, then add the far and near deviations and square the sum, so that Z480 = 0.064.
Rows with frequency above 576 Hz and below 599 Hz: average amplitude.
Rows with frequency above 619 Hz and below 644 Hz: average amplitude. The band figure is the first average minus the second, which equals -0.3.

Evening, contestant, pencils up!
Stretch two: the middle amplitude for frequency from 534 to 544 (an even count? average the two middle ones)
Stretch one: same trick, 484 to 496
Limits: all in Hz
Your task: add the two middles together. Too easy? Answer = 2.45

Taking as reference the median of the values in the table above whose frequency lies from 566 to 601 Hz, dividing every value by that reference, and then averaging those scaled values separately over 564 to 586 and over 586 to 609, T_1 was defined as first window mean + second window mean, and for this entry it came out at 2.07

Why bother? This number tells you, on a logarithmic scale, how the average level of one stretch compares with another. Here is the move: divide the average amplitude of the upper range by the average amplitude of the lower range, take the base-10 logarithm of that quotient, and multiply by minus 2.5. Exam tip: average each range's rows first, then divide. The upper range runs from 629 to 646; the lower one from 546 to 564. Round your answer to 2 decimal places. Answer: -0.17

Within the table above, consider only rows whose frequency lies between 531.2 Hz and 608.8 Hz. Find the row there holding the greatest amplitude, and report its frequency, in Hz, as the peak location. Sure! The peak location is 535.0 Hz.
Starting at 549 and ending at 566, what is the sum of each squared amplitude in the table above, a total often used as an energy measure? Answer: 8.7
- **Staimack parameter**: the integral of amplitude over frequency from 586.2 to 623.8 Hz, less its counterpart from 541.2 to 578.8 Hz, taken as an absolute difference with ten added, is 14.6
